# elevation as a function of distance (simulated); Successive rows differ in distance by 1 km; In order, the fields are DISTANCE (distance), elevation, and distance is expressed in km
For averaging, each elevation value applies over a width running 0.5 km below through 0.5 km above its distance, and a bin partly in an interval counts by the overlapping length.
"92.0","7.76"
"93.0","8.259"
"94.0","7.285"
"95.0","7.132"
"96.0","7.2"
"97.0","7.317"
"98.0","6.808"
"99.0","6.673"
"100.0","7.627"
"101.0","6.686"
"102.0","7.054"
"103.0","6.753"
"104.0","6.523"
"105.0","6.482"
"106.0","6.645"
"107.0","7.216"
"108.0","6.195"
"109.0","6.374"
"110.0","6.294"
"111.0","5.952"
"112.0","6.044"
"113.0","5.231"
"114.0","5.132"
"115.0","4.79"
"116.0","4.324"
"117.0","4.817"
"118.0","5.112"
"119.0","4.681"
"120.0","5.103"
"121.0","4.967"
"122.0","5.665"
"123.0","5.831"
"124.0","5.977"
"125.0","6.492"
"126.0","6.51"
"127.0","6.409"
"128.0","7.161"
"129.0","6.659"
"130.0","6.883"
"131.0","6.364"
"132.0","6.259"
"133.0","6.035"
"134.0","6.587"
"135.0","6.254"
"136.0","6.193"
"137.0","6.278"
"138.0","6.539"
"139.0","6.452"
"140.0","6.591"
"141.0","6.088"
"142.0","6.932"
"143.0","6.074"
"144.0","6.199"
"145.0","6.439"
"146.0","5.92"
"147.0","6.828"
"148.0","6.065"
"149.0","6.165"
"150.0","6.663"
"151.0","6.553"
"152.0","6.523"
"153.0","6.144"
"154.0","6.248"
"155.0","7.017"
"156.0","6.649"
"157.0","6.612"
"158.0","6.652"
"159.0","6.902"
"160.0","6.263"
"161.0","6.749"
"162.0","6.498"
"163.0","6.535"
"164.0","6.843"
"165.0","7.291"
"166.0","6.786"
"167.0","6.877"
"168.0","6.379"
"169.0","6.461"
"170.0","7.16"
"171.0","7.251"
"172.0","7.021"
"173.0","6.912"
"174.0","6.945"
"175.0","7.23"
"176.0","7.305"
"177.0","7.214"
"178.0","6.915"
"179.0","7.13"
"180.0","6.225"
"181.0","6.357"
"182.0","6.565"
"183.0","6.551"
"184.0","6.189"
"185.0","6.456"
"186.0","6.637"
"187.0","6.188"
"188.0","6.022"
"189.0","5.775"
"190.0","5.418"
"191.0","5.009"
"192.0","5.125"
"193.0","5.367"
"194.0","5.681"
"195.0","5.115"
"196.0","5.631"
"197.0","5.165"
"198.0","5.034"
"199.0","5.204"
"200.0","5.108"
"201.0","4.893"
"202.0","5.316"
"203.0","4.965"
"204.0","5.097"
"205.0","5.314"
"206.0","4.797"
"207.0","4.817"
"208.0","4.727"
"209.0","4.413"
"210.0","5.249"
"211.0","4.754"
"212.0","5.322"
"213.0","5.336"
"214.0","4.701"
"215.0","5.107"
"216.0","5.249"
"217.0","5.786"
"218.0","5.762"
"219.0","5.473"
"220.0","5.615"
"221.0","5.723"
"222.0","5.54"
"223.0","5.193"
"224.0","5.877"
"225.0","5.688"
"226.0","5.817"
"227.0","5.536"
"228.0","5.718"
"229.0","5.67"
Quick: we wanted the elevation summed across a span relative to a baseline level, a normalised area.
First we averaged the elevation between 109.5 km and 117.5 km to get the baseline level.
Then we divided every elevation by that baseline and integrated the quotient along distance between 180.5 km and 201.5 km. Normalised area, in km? 22.4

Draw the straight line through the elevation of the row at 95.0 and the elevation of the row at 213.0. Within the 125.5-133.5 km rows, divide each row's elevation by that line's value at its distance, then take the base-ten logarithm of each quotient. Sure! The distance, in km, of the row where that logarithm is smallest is 133.0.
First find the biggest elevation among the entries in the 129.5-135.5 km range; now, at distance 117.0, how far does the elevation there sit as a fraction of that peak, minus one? -0.30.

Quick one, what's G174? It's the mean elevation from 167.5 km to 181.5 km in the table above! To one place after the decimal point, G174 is 6.9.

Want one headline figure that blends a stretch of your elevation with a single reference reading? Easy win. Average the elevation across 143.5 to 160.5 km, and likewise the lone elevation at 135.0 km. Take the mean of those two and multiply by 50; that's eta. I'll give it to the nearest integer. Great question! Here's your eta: 318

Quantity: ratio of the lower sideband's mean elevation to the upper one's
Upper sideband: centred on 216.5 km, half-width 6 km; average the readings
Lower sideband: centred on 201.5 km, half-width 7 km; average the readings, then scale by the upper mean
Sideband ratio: 0.95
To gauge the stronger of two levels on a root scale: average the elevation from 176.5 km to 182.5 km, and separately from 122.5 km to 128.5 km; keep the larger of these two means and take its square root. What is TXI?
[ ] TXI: 2.60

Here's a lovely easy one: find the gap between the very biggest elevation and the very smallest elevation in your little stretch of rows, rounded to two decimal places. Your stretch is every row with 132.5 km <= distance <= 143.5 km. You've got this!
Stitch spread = 0.90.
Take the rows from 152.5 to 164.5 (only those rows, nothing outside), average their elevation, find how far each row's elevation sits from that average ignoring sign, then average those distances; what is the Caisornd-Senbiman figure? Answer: 0.21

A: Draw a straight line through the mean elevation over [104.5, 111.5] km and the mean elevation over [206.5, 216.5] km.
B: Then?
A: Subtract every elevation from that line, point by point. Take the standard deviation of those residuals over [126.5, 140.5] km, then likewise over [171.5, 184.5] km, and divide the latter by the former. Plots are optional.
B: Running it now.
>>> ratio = 1.3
